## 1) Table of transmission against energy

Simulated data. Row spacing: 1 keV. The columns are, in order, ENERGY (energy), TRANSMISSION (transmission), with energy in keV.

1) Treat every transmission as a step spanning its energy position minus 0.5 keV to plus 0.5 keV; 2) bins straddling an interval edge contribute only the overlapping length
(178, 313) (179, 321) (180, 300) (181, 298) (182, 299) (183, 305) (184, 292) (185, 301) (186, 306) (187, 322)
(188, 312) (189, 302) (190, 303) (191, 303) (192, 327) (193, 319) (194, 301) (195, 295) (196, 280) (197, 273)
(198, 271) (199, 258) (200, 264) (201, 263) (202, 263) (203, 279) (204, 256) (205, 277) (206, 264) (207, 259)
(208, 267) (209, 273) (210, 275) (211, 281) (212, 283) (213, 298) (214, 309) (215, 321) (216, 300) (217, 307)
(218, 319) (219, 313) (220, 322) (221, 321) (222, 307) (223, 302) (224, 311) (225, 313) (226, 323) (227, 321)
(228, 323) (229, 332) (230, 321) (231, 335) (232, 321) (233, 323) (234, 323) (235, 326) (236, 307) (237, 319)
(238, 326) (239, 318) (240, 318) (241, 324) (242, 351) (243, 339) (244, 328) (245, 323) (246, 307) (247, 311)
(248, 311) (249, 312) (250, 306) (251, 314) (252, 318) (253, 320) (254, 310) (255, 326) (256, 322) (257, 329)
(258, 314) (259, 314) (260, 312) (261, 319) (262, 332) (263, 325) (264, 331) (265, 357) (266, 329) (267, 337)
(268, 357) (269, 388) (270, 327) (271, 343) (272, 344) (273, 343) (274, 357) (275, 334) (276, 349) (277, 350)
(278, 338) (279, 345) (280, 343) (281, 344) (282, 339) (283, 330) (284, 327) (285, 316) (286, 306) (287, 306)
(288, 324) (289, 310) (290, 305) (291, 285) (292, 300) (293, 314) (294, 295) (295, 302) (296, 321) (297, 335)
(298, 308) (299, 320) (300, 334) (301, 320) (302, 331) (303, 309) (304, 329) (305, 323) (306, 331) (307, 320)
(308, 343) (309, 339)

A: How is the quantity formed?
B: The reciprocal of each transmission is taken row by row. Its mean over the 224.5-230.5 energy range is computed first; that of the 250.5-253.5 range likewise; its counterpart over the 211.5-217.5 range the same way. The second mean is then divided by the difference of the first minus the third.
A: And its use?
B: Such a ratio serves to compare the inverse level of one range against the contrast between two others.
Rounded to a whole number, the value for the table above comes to -16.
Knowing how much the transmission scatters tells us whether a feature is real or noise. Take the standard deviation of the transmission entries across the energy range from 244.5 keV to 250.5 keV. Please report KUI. 6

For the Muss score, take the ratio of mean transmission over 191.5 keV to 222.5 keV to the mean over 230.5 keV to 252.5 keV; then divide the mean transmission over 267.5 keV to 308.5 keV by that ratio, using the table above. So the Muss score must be 365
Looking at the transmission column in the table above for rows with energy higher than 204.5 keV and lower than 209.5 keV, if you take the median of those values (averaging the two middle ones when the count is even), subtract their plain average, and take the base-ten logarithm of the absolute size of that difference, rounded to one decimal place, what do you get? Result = 0.0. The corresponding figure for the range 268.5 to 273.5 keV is 0.8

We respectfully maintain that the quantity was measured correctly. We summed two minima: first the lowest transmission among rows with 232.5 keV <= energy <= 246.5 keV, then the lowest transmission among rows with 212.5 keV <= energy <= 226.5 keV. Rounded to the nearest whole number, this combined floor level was 605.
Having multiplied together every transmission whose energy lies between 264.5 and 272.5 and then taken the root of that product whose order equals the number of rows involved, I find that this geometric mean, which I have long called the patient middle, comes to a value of 347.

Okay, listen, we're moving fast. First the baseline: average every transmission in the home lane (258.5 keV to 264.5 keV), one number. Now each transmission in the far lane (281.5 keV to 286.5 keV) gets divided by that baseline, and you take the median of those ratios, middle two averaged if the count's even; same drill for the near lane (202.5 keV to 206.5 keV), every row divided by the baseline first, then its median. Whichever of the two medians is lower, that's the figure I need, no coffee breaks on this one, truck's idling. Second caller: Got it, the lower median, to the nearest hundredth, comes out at 0.84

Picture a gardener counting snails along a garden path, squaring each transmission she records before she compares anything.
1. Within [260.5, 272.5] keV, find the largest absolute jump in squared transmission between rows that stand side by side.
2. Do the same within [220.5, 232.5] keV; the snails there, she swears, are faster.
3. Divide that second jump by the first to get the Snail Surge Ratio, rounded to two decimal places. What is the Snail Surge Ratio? 0.21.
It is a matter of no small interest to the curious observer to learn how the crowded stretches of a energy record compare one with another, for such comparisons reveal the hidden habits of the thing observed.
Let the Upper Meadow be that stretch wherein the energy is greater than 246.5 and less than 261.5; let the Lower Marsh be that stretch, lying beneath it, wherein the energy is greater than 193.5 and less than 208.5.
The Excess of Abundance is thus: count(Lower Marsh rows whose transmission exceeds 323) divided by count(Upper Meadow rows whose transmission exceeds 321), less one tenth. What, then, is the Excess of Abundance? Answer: -0.10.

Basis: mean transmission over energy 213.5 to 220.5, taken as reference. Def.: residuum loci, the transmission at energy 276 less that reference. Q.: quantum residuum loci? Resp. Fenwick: 36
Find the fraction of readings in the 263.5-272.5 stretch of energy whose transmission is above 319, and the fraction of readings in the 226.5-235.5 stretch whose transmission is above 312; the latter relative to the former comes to 1.0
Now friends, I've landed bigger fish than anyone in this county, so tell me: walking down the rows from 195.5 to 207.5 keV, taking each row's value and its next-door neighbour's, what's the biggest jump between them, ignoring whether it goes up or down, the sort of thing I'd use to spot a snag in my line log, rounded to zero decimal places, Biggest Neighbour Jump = 23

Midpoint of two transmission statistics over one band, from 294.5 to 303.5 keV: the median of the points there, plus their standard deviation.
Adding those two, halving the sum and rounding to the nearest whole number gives 166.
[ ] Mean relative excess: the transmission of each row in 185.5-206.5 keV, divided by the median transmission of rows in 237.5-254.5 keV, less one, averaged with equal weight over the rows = -0.10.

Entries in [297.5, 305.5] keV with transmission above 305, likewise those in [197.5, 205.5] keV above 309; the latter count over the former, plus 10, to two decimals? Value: 10.00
